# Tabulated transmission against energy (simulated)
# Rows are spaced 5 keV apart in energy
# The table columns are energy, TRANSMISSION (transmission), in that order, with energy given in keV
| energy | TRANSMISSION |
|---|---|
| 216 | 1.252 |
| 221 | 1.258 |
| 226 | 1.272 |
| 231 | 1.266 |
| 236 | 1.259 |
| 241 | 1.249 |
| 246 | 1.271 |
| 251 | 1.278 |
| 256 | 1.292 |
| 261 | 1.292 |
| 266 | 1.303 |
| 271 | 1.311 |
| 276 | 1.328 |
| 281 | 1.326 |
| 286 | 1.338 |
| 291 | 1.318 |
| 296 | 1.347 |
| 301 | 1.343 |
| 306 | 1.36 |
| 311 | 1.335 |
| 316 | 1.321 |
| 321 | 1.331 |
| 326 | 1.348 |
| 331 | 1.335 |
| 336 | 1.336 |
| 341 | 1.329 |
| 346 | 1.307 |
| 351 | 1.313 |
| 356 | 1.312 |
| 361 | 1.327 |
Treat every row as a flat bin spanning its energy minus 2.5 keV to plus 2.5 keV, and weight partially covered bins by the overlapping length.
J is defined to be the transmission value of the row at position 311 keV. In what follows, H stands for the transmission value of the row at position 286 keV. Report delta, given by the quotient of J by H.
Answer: 1.00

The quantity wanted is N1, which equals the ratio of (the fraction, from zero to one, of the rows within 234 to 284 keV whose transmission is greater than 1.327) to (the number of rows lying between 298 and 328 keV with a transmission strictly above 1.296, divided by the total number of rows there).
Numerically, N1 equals 0.1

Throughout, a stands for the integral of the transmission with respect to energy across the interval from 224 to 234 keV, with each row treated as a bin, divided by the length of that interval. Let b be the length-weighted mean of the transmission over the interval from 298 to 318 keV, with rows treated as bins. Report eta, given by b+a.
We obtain 2.61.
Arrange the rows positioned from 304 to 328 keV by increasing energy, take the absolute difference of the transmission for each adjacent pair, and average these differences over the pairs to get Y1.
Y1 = 0.0165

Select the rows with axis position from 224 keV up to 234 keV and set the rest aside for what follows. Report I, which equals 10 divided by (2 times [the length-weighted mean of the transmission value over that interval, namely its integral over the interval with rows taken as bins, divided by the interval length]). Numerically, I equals 3.94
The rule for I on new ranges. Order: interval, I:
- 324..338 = 3.73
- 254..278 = 3.83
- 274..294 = 3.77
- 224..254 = 3.95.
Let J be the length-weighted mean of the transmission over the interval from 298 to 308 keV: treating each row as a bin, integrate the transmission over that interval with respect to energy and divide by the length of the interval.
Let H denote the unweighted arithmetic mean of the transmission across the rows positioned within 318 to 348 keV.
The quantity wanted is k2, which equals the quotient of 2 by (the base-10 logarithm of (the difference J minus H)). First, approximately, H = 1.33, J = 1.35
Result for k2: -1.17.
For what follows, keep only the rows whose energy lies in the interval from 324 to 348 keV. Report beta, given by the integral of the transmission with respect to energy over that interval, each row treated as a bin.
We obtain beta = 31.9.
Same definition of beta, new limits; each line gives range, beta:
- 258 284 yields 34.1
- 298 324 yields 34.8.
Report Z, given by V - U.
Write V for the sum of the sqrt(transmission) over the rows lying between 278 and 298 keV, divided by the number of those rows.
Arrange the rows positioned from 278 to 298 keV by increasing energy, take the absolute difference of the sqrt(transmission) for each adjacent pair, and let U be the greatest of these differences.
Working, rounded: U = 0.0126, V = 1.15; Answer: 1.14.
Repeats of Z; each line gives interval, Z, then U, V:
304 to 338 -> 1.15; 0.0108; 1.16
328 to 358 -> 1.14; 0.0096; 1.15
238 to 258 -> 1.12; 0.0098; 1.13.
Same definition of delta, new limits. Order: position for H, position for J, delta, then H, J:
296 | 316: 0.98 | 1.347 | 1.321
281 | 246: 0.96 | 1.326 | 1.271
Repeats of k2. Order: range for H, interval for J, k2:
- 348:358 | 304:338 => -1.25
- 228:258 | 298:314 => -1.79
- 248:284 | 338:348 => -1.10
